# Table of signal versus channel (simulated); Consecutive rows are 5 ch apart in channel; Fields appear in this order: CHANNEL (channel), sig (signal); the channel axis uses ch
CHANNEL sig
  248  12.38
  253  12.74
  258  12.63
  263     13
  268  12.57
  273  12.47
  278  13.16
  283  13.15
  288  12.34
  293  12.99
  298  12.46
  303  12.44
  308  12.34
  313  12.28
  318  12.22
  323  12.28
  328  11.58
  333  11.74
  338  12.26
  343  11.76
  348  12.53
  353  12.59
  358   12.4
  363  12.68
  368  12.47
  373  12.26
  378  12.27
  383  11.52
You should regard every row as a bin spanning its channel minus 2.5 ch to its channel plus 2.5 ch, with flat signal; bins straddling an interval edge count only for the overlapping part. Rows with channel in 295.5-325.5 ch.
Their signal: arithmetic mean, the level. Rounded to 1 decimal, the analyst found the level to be 12.3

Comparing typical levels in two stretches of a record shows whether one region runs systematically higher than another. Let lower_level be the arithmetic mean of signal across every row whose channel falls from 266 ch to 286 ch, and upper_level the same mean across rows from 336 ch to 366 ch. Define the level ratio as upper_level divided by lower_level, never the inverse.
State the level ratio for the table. 0.96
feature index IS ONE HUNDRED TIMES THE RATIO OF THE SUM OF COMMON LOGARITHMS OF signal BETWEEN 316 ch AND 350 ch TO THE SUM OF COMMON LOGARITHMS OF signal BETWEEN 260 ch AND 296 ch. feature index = 98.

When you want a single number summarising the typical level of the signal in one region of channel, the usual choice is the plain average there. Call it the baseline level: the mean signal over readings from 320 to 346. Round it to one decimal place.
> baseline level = 11.9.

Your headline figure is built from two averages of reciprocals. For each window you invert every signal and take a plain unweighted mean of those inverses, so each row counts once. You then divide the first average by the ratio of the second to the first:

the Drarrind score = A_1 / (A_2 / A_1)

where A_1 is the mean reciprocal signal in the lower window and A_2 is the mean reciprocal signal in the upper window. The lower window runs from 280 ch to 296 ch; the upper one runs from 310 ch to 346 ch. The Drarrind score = 0.073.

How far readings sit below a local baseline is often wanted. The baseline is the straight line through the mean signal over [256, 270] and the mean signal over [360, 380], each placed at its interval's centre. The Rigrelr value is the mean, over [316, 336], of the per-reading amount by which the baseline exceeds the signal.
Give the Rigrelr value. 0.60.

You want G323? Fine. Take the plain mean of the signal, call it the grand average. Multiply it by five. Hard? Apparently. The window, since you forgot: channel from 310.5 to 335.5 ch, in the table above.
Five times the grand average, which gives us 60.1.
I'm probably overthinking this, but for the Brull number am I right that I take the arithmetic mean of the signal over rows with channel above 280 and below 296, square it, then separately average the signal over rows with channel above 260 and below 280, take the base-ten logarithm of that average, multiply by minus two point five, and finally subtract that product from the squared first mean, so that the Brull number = 167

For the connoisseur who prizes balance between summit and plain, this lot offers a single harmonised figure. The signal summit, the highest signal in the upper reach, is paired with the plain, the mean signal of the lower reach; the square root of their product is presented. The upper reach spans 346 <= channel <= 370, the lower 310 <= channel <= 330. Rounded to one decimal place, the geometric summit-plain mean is 12.4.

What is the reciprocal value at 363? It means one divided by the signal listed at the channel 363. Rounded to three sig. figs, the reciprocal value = 0.0789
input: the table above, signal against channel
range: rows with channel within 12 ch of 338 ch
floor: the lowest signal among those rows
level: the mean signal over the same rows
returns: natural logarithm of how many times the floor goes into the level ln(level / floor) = 0.033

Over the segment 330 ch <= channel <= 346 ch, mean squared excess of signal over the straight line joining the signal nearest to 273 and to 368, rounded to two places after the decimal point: 0.36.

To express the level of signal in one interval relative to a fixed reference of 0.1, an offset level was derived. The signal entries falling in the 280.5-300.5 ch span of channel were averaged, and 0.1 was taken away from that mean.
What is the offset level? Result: 12.6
